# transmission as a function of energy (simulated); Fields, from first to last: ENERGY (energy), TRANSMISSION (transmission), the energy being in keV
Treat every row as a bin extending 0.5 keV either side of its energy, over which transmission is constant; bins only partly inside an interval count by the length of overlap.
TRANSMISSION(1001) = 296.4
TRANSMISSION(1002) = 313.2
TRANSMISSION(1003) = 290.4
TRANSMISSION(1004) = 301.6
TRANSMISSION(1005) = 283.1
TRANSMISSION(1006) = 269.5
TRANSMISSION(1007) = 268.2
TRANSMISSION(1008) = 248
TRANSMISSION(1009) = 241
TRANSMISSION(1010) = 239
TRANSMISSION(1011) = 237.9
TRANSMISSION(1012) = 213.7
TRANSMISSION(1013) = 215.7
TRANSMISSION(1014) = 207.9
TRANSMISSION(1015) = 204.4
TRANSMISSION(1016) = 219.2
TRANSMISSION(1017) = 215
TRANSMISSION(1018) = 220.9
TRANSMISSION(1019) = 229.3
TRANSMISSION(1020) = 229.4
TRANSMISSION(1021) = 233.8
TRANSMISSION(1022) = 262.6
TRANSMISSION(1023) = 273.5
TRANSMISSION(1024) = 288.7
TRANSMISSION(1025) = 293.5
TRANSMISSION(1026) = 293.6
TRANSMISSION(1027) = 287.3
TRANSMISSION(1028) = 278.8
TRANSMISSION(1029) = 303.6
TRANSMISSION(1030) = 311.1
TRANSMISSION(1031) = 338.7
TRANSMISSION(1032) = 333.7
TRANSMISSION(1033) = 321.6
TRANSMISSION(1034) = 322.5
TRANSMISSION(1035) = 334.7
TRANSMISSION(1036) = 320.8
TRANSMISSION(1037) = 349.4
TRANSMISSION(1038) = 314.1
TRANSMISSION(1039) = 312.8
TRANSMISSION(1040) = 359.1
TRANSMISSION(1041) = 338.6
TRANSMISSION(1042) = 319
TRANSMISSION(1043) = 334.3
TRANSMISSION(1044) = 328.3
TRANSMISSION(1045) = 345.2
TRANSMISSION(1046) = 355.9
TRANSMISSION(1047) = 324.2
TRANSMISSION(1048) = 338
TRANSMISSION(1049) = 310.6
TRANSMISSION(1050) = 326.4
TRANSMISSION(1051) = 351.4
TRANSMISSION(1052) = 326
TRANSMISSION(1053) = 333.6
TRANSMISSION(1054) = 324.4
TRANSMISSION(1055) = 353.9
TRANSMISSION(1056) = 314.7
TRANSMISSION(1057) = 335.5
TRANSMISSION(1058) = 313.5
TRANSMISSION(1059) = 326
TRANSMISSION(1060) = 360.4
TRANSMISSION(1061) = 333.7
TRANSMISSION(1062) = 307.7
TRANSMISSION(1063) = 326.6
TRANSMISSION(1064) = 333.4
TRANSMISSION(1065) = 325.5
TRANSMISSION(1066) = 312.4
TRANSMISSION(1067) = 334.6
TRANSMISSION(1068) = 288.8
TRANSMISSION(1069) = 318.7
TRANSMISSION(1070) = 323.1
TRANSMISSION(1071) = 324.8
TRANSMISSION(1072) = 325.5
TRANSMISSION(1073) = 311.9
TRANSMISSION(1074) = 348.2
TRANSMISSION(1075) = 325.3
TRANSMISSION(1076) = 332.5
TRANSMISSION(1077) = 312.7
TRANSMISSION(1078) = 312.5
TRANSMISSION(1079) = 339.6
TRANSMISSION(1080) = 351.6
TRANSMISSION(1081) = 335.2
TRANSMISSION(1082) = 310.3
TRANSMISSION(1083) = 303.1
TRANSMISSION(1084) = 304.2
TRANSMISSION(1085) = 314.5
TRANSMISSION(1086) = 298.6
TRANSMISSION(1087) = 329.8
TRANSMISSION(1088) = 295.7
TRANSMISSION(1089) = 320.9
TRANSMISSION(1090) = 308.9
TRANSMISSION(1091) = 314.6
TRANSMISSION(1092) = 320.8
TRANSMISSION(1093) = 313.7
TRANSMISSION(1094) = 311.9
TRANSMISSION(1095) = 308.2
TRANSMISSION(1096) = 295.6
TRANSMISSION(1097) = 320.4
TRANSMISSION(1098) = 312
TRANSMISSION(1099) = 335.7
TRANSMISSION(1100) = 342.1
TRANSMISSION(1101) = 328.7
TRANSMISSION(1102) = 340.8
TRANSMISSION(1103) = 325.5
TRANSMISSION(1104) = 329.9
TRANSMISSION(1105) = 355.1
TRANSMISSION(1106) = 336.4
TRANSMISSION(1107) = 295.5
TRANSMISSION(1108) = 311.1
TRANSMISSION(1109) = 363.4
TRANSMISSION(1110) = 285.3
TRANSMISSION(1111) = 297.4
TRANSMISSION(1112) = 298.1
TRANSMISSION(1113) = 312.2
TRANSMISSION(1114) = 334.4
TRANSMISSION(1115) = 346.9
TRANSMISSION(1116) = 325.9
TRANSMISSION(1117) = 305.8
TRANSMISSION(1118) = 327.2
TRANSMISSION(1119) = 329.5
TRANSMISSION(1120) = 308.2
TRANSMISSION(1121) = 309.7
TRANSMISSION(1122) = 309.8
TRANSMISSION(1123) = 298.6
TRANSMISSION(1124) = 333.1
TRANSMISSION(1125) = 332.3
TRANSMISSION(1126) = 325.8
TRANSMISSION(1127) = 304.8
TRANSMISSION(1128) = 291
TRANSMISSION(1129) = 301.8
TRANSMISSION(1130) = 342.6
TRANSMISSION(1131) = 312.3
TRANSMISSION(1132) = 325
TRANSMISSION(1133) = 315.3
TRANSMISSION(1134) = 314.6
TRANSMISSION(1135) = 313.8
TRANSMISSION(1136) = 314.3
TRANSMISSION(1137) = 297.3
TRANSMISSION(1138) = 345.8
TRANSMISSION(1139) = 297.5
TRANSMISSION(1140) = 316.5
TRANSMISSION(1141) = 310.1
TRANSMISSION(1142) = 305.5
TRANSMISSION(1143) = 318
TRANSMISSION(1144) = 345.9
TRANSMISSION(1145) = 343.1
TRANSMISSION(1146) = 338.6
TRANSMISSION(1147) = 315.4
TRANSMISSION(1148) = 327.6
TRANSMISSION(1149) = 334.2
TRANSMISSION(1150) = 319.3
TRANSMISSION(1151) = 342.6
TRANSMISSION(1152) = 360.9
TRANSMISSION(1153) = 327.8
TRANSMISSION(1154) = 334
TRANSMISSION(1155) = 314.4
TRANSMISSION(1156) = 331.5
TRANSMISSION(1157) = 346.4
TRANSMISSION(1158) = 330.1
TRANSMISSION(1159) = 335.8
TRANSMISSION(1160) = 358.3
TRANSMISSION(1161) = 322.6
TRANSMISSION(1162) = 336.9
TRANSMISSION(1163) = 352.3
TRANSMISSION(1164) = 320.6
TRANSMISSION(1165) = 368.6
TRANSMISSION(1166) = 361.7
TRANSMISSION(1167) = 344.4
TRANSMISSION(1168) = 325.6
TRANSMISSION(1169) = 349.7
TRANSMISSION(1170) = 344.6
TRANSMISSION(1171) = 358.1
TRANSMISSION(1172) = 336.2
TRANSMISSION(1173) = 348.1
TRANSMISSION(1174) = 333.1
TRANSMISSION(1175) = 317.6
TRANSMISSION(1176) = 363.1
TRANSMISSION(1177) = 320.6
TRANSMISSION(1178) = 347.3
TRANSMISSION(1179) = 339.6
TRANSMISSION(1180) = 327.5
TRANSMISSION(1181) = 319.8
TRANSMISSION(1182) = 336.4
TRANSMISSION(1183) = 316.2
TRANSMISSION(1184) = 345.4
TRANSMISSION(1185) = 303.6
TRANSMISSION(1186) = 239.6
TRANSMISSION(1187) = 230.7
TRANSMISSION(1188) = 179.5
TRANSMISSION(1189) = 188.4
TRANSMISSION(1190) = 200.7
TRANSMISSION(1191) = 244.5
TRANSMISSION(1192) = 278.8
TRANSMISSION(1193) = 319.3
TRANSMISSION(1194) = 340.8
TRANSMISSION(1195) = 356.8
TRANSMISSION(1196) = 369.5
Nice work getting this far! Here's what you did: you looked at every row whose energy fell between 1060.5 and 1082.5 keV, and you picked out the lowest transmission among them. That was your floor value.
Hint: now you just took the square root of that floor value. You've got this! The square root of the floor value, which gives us 17.0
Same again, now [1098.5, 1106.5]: 18.0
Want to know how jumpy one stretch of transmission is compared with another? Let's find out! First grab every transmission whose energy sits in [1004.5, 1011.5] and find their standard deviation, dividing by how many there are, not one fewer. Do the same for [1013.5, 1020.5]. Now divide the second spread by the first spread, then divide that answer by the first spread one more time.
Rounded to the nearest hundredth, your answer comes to 0.03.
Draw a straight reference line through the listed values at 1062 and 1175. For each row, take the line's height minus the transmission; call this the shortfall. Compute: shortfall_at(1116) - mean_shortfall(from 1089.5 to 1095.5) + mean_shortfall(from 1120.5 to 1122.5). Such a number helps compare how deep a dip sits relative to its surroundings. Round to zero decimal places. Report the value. -8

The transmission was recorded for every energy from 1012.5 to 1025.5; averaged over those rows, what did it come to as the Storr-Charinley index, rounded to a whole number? 238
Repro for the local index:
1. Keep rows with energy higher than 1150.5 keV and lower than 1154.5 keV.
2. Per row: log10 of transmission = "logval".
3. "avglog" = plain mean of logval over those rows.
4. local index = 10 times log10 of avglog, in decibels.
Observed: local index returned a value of 4.04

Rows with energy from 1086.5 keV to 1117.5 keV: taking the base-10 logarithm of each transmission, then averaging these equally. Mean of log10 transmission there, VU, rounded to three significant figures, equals 2.50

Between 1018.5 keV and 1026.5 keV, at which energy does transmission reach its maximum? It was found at 1026 keV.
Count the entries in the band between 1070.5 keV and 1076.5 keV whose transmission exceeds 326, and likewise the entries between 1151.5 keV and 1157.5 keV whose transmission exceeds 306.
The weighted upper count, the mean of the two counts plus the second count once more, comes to 10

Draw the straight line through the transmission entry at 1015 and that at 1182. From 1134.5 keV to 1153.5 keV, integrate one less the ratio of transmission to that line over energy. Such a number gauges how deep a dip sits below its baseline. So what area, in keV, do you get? -1.1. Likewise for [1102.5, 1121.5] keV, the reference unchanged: -2.7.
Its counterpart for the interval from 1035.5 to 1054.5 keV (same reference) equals -8.7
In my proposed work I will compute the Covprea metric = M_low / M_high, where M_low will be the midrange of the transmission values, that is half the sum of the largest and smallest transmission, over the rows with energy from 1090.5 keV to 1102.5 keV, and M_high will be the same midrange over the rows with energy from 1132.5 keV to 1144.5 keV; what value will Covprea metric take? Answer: 0.99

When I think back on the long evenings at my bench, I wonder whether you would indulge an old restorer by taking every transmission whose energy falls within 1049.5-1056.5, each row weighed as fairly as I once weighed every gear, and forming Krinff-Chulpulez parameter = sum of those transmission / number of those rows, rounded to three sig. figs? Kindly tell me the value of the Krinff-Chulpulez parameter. 333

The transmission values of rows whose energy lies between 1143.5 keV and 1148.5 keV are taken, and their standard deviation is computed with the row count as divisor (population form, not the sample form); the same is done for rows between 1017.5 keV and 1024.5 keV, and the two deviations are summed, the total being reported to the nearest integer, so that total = 36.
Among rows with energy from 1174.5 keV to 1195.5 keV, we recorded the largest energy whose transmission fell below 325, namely 1193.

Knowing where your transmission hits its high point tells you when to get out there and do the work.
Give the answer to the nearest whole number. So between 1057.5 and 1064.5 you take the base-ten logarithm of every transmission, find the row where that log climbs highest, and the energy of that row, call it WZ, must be 1060 keV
